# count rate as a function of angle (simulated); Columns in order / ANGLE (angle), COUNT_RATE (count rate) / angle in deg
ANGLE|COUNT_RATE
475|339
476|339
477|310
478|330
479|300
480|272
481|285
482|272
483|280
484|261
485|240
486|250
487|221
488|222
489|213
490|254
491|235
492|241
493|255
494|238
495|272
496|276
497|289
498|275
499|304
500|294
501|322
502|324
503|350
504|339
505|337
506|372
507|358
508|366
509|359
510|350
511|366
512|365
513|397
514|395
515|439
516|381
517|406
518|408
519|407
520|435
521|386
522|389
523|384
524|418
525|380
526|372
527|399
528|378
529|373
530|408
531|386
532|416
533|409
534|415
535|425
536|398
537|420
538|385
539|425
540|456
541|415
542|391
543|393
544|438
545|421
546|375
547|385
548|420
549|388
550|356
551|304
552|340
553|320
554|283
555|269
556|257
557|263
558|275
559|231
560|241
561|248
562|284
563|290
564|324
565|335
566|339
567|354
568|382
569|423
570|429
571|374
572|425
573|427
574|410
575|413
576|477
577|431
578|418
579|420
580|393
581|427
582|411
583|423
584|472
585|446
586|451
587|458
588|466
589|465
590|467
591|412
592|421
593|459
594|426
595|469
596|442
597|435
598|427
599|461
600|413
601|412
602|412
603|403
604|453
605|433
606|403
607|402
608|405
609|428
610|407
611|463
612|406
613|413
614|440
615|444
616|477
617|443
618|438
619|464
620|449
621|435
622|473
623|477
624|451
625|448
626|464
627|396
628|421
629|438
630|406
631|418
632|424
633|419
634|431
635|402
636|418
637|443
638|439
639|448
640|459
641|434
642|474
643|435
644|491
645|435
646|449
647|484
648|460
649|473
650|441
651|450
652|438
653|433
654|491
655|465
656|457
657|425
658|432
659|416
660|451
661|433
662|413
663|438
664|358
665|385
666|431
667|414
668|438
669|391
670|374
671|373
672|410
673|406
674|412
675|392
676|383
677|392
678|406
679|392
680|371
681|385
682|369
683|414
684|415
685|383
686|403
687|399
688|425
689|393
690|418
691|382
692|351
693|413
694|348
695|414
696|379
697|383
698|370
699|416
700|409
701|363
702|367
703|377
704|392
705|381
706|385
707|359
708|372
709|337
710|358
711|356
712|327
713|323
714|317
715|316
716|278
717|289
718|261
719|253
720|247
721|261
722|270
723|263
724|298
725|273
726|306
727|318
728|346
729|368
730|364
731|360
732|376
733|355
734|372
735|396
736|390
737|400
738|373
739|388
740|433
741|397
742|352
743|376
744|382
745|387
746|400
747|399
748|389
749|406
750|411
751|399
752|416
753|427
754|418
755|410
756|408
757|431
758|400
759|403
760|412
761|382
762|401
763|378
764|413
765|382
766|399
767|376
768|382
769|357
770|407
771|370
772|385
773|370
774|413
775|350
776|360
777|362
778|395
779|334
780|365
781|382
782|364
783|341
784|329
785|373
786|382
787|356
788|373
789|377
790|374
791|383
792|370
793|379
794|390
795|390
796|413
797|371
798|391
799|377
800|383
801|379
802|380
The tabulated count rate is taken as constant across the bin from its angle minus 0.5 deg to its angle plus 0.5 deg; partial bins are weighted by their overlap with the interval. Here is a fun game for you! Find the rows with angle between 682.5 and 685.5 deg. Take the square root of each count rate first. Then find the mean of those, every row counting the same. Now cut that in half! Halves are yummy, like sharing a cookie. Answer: 10.0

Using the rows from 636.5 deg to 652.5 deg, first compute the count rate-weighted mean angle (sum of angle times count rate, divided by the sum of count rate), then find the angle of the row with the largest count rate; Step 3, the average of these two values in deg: 644.3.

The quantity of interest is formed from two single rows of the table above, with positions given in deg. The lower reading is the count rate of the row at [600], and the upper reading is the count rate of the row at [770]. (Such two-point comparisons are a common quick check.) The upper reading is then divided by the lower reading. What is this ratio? 0.99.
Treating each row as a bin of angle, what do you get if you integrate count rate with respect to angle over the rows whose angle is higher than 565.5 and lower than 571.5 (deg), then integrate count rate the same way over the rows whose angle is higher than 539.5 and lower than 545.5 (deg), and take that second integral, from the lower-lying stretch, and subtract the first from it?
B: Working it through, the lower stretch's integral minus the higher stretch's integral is 213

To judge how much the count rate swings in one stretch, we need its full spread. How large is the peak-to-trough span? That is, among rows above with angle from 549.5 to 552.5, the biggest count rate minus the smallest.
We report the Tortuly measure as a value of 52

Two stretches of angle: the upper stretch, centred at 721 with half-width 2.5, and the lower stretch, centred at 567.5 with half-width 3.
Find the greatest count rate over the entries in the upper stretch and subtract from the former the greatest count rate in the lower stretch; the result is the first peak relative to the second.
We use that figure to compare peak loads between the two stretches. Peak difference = -159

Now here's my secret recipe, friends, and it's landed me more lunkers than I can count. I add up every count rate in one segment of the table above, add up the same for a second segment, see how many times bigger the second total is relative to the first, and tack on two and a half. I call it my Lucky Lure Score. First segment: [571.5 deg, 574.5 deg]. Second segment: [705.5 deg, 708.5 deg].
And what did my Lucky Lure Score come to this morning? 3.38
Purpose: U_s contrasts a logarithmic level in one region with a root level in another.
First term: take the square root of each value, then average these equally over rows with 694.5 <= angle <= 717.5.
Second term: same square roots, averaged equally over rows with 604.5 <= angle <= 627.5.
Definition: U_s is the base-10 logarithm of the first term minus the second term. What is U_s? -19.6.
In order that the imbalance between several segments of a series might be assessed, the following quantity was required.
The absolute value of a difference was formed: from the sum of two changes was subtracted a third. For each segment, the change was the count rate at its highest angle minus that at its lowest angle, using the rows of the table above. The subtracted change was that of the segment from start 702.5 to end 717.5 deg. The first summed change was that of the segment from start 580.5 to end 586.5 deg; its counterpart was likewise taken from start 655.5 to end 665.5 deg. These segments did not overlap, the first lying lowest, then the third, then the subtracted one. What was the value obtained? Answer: 40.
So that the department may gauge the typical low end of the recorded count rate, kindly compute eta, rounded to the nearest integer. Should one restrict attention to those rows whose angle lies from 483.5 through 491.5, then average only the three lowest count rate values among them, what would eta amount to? 219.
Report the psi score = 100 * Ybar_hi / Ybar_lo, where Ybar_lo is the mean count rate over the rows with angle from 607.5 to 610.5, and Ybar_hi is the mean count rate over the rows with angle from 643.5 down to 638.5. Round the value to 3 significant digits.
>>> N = 109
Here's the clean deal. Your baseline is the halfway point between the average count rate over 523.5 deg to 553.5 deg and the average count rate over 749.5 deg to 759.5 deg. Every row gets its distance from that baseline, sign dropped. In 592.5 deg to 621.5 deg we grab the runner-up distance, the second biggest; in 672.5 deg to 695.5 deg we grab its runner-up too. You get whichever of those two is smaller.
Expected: 52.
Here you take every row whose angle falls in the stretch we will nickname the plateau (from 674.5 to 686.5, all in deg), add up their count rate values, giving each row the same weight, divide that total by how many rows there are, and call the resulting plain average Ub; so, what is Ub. 392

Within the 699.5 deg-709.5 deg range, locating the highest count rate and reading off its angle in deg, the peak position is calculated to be 700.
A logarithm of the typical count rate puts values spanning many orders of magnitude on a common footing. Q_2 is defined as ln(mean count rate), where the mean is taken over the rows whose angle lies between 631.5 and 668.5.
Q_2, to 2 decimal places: 6.08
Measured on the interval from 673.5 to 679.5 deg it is 5.98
